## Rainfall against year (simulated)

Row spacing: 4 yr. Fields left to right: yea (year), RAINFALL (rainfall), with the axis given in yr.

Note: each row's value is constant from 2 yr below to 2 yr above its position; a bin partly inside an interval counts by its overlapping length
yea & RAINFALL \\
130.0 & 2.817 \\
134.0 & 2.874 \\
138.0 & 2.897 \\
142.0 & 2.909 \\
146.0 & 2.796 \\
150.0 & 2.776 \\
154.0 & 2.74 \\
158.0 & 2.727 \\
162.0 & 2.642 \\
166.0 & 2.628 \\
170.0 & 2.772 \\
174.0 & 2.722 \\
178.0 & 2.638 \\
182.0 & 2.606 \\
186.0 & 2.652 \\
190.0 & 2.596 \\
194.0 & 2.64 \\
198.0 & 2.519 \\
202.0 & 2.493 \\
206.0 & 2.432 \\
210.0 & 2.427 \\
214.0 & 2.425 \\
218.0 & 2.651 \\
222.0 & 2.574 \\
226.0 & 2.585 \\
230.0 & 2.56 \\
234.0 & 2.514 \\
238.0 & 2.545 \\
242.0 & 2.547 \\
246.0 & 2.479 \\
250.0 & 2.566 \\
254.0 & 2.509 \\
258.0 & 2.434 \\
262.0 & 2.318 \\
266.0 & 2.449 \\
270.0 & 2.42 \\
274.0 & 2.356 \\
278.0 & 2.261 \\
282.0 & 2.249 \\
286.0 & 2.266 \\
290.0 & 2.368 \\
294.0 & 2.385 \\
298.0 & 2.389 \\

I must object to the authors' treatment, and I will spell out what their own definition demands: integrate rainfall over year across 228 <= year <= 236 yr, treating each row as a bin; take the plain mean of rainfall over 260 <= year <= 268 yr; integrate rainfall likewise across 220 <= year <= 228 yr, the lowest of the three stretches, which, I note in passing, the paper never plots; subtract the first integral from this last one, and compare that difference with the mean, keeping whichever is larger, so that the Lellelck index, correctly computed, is 2.38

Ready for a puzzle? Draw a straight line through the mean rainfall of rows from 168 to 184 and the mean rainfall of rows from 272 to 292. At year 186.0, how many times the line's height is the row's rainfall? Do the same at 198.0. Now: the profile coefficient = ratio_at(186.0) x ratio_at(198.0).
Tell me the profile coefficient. 0.97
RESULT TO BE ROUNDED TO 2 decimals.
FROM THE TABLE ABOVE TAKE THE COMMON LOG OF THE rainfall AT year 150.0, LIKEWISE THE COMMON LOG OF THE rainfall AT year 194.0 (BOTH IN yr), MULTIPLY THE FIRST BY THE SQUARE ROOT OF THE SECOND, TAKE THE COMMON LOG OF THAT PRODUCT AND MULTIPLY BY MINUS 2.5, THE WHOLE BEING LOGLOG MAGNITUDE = 1.35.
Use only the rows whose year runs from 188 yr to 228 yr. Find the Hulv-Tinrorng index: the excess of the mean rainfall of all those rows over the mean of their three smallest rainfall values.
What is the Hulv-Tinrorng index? 0.11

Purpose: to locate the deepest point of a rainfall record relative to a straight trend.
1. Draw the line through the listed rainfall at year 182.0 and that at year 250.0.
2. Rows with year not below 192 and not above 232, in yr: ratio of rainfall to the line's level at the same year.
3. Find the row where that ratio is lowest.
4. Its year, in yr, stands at 210.0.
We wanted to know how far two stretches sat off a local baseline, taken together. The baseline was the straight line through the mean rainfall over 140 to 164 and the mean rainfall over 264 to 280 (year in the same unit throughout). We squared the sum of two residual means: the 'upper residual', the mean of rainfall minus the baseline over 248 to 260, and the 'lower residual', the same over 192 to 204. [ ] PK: 0.0001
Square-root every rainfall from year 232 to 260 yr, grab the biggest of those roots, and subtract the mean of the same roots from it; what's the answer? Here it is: 0.017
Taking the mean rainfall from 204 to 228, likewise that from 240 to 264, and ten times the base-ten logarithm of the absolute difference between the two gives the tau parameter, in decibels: -14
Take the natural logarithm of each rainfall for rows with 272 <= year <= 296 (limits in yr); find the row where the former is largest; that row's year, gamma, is 294.0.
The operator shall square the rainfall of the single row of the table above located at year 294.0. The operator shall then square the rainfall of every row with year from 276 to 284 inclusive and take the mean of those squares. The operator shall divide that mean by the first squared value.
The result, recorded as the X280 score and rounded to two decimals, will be 0.89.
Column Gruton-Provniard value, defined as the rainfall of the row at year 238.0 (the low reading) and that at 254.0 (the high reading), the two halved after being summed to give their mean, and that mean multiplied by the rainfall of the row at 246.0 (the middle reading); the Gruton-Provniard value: 6.26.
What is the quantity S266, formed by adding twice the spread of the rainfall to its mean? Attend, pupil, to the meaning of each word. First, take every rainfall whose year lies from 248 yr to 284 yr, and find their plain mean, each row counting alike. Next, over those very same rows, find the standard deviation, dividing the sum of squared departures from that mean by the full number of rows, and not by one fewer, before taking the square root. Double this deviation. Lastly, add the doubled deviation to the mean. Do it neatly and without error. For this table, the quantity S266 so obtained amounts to 2.60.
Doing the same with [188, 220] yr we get 2.70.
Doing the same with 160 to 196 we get 2.76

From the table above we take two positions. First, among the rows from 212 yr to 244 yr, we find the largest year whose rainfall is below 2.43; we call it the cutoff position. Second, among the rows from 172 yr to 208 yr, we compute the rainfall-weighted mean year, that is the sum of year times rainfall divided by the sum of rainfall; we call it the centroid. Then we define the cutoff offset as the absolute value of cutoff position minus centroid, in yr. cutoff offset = 24.3 yr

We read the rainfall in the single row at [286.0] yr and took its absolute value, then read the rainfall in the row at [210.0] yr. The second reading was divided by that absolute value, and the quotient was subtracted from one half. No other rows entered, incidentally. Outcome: -0.57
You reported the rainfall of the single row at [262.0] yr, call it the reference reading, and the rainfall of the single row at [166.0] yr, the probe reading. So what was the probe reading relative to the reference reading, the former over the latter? 1.13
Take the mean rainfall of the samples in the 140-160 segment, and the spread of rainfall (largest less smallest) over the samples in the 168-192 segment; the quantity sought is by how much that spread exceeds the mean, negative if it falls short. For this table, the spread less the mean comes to -2.61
